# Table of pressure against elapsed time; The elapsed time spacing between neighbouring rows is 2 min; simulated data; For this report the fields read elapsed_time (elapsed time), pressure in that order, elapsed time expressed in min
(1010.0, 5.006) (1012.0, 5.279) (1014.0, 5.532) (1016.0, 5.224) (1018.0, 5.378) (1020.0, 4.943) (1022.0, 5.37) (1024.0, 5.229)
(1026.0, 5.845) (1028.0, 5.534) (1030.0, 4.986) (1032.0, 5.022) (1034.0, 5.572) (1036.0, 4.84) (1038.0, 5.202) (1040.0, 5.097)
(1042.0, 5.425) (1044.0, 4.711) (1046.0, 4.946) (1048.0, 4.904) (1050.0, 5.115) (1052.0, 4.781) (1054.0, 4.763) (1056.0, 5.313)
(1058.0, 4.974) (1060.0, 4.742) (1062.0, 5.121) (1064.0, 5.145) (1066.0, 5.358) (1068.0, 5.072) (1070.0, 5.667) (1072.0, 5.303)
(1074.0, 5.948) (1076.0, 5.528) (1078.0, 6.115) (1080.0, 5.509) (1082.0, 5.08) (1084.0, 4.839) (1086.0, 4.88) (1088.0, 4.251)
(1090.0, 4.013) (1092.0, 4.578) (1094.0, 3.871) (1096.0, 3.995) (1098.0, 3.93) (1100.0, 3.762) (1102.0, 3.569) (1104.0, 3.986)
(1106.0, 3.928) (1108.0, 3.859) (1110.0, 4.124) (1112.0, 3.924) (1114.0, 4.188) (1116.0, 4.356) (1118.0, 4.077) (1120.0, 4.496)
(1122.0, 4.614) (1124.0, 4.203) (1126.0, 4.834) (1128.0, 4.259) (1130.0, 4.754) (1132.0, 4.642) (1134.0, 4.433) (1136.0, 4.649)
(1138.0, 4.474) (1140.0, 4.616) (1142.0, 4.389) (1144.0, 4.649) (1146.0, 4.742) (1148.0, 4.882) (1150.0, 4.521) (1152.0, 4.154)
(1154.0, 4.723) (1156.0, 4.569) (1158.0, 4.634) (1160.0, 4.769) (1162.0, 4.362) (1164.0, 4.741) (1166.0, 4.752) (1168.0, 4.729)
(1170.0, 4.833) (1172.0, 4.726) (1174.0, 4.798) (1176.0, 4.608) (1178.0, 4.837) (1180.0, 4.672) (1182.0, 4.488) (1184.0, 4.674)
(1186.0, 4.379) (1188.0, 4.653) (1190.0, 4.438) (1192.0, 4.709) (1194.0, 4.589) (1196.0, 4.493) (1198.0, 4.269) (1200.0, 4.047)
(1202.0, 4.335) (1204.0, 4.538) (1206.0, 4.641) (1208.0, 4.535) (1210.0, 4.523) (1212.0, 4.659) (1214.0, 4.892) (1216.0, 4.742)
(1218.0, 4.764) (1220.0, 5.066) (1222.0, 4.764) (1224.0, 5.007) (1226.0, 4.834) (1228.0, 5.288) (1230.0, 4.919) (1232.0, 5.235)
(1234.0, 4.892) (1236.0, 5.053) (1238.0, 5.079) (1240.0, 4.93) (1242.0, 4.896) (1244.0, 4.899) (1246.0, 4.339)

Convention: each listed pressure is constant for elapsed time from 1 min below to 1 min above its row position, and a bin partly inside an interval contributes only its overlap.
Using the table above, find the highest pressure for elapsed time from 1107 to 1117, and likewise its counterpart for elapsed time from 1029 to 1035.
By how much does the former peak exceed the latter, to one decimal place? -1.2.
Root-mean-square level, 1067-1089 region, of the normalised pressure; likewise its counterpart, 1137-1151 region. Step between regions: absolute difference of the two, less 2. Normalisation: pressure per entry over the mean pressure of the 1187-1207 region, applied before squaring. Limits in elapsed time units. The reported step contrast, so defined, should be -1.84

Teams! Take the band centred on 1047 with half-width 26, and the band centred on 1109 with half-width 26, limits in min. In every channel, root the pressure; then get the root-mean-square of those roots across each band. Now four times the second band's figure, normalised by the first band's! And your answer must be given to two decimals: 3.63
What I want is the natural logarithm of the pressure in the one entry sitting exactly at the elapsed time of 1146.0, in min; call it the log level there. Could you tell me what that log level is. 1.56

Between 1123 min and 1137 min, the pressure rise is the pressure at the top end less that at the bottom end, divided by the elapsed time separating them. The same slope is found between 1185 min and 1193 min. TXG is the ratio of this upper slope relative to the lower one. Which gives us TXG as 1.5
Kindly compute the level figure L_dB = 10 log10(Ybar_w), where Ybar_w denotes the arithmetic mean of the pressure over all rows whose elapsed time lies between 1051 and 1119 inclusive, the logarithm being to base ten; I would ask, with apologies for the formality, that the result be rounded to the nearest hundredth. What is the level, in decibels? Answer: 6.69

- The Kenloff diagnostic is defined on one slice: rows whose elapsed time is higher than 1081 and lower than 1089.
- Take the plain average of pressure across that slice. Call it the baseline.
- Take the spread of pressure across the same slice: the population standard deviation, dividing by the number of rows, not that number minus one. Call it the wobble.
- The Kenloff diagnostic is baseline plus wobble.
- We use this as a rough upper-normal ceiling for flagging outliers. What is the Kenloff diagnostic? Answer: 5.1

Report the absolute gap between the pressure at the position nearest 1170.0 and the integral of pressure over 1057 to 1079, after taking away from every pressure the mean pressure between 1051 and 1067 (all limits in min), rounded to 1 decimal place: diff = 7.6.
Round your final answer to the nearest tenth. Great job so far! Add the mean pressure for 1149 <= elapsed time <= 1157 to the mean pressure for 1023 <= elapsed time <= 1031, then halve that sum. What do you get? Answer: 4.9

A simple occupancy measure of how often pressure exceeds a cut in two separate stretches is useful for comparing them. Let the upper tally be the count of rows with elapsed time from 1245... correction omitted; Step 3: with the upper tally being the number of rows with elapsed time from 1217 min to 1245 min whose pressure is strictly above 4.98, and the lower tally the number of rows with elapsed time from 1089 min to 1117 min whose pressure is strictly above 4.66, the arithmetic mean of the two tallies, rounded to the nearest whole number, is 3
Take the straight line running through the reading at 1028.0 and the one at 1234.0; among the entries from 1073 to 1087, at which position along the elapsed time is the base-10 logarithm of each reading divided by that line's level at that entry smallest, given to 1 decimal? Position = 1084.0 min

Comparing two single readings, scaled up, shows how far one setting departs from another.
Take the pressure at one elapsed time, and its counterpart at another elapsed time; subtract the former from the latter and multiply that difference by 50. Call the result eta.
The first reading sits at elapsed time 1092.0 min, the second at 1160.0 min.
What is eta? 10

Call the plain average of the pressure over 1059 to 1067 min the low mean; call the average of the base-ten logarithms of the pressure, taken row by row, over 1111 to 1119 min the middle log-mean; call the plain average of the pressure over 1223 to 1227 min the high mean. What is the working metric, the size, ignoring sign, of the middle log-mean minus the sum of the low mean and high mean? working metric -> 9.4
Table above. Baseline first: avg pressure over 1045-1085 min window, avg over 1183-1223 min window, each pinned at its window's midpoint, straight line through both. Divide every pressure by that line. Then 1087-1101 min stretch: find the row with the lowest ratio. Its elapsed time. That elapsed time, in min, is 1100.0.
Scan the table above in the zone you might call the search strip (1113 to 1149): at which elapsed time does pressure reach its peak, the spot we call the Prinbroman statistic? 1148.0 min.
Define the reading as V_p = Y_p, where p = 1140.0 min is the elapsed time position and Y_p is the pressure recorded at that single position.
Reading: 4.616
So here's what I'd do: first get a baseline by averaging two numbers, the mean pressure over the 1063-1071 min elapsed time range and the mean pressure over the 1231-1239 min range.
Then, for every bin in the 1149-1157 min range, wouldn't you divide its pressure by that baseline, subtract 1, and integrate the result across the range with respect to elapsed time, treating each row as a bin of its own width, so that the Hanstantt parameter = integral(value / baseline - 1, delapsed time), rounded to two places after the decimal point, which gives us -1.07 min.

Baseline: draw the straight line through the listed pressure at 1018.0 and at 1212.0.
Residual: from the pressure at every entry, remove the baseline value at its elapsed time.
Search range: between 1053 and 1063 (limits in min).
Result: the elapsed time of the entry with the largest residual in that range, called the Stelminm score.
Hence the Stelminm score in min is 1056.0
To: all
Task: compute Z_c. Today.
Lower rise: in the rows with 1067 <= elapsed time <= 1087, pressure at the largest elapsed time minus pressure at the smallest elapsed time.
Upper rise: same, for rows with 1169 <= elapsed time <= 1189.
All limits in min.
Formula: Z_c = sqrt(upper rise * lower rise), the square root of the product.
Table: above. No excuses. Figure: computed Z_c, 0.186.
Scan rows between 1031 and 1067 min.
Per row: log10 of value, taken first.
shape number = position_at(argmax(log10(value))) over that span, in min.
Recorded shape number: 1034.0 min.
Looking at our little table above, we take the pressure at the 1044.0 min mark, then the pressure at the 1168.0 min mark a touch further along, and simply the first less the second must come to 0.0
